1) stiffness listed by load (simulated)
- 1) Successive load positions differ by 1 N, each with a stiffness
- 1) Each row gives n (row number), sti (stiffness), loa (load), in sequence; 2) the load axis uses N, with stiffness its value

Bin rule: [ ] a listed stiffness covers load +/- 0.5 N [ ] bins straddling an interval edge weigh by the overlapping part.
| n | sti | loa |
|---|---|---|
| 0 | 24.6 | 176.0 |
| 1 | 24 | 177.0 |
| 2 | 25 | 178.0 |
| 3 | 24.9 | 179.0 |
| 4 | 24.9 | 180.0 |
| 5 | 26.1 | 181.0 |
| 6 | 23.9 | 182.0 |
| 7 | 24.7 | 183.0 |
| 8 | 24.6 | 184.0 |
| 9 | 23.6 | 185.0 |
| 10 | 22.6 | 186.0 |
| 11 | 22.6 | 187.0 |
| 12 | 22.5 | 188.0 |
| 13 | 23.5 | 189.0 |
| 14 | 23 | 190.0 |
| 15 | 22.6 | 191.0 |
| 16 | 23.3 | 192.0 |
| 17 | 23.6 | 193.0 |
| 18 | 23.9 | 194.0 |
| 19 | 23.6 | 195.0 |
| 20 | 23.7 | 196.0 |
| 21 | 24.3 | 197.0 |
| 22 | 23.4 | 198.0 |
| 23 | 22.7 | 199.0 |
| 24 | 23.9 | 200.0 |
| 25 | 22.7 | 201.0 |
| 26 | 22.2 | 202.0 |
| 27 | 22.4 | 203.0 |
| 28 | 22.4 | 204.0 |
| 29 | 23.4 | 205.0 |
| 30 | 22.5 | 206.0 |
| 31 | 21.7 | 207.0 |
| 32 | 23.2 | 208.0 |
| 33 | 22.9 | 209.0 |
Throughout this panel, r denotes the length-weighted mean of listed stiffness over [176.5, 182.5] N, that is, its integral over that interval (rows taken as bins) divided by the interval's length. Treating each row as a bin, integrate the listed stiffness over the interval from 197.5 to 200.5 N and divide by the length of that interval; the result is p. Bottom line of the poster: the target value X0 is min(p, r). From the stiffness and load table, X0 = 23.3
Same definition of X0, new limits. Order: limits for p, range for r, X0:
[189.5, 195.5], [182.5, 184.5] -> 23.3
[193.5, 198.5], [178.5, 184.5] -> 23.8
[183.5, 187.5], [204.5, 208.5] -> 22.7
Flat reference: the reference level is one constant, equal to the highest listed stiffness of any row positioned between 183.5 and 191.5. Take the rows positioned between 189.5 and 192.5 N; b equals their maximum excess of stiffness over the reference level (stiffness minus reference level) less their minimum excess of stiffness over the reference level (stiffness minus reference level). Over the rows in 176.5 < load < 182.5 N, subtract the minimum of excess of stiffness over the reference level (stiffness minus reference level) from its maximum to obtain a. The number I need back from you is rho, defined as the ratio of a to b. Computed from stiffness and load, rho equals 3.1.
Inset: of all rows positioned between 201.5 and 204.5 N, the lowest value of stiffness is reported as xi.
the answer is 22.2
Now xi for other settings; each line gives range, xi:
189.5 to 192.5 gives 22.6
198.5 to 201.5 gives 22.7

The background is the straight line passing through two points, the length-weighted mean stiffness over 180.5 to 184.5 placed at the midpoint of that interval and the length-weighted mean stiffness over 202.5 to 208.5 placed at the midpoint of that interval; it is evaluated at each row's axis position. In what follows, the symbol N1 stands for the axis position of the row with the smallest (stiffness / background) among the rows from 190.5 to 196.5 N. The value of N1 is 191.0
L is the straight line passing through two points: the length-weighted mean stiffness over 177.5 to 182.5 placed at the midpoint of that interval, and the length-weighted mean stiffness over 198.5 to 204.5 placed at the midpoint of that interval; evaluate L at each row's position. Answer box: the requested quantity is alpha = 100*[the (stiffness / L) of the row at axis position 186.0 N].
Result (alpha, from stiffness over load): 93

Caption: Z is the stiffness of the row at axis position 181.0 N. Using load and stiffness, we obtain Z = 26.1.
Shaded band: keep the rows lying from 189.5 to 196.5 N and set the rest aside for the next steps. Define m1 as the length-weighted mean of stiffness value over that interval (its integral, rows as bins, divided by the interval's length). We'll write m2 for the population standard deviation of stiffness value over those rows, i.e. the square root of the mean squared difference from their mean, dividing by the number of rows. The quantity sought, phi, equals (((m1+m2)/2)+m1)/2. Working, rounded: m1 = 23.4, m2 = 0.42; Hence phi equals 17.6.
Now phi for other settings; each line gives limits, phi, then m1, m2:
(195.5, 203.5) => 17.6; 23.2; 0.72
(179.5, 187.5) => 18.4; 24.1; 1.12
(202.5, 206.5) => 17.1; 22.7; 0.42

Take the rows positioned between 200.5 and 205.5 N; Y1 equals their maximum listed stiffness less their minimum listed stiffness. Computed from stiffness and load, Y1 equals 1.20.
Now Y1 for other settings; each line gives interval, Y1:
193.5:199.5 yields 1.60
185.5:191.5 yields 1.00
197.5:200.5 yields 1.20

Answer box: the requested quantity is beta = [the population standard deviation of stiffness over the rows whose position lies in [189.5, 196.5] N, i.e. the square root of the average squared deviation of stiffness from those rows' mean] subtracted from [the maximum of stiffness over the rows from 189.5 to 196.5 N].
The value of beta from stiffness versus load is 23.5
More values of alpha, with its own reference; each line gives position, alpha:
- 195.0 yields 101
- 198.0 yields 101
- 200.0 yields 104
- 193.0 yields 100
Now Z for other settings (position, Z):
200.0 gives 23.9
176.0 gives 24.6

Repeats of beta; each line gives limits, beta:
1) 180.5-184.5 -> 25.3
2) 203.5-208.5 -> 22.8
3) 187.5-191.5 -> 23.1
